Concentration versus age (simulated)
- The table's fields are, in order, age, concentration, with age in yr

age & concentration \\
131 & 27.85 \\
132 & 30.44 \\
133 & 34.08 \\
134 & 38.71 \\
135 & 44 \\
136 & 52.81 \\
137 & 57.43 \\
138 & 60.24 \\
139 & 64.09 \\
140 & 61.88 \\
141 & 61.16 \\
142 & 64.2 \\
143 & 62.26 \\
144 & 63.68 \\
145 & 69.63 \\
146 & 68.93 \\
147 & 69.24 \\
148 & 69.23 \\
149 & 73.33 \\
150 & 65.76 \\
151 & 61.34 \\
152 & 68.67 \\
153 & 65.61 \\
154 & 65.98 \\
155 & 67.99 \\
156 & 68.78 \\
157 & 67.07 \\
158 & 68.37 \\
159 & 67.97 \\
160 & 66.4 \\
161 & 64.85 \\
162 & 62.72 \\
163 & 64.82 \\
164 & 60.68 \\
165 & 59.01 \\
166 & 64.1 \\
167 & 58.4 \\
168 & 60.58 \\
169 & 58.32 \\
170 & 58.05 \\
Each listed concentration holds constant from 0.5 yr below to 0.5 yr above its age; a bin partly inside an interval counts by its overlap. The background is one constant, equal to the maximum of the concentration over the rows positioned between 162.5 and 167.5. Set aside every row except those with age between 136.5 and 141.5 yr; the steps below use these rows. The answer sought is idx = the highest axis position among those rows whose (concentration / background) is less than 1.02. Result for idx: 141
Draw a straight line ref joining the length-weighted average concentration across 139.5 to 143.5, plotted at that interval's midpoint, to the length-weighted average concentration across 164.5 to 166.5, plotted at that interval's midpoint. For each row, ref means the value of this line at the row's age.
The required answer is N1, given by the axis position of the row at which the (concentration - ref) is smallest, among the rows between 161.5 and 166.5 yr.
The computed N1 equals 165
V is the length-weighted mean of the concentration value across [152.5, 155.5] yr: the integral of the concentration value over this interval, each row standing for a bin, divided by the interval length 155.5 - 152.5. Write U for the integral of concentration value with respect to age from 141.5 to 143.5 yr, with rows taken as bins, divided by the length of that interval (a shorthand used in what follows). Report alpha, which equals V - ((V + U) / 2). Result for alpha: 2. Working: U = 63.2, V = 67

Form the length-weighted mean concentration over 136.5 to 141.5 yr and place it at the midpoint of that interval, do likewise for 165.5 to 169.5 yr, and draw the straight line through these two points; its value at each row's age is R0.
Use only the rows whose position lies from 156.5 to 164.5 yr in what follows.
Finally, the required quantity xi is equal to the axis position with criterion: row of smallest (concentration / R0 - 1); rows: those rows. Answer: 164 yr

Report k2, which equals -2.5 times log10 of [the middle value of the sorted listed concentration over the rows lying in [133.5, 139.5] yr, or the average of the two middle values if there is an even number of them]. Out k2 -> -4.35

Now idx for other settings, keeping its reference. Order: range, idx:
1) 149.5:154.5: 154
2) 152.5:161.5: 161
